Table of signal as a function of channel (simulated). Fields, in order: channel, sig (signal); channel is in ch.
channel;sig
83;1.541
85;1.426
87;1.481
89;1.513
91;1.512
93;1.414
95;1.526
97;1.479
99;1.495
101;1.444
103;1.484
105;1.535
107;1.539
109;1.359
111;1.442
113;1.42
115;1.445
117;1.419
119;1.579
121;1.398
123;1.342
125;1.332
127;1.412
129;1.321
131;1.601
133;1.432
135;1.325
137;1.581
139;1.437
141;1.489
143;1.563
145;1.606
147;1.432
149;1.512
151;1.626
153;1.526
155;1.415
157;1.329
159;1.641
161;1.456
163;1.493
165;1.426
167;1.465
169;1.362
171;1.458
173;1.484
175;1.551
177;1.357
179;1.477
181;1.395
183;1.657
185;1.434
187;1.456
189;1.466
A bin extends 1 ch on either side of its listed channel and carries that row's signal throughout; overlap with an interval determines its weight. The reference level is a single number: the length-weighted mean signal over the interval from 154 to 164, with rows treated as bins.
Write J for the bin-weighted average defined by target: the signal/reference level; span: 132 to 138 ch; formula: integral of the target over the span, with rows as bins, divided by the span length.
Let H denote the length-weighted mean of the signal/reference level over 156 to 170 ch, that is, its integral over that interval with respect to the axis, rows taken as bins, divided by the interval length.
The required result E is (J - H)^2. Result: 0.0000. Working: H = 0.99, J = 0.99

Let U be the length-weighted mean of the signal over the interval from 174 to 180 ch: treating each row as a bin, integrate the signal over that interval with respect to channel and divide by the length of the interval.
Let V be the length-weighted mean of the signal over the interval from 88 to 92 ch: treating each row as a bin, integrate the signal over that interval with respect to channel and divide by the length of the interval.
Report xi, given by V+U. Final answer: 2.97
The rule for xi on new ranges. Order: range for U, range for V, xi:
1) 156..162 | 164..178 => 2.92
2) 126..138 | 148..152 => 3.01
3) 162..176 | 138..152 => 2.99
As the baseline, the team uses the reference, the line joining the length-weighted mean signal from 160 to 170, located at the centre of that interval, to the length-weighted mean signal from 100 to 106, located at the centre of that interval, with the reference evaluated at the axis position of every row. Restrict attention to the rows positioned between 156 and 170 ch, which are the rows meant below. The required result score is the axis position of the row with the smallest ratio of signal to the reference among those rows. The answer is 157 ch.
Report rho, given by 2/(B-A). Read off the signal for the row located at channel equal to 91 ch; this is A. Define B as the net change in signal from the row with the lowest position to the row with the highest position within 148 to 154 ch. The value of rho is -1.34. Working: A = 1.512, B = 0.01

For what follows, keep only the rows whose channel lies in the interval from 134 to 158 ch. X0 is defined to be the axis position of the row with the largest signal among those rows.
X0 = 151 ch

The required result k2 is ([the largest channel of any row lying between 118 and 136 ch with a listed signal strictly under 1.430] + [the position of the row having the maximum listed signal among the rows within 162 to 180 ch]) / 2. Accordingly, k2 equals 155 ch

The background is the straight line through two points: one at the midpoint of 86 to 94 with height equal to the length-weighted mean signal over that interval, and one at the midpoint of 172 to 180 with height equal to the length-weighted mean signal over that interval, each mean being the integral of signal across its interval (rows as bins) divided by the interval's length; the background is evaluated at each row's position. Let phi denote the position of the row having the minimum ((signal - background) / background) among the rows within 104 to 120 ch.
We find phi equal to 109 ch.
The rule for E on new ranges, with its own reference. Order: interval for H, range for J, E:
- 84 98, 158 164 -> 0.0012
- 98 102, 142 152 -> 0.0028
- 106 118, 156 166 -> 0.0005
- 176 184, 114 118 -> 0.0007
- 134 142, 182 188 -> 0.0015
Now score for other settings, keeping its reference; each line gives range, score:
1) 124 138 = 129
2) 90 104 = 93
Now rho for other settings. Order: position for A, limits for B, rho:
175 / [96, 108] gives -1.34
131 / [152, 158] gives -1.11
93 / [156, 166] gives -1.52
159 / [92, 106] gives -1.32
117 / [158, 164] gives -1.28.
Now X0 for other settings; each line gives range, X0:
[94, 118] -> 107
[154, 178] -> 159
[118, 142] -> 131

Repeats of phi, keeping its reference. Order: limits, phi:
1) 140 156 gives 155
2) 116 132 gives 129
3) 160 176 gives 169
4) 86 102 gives 93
